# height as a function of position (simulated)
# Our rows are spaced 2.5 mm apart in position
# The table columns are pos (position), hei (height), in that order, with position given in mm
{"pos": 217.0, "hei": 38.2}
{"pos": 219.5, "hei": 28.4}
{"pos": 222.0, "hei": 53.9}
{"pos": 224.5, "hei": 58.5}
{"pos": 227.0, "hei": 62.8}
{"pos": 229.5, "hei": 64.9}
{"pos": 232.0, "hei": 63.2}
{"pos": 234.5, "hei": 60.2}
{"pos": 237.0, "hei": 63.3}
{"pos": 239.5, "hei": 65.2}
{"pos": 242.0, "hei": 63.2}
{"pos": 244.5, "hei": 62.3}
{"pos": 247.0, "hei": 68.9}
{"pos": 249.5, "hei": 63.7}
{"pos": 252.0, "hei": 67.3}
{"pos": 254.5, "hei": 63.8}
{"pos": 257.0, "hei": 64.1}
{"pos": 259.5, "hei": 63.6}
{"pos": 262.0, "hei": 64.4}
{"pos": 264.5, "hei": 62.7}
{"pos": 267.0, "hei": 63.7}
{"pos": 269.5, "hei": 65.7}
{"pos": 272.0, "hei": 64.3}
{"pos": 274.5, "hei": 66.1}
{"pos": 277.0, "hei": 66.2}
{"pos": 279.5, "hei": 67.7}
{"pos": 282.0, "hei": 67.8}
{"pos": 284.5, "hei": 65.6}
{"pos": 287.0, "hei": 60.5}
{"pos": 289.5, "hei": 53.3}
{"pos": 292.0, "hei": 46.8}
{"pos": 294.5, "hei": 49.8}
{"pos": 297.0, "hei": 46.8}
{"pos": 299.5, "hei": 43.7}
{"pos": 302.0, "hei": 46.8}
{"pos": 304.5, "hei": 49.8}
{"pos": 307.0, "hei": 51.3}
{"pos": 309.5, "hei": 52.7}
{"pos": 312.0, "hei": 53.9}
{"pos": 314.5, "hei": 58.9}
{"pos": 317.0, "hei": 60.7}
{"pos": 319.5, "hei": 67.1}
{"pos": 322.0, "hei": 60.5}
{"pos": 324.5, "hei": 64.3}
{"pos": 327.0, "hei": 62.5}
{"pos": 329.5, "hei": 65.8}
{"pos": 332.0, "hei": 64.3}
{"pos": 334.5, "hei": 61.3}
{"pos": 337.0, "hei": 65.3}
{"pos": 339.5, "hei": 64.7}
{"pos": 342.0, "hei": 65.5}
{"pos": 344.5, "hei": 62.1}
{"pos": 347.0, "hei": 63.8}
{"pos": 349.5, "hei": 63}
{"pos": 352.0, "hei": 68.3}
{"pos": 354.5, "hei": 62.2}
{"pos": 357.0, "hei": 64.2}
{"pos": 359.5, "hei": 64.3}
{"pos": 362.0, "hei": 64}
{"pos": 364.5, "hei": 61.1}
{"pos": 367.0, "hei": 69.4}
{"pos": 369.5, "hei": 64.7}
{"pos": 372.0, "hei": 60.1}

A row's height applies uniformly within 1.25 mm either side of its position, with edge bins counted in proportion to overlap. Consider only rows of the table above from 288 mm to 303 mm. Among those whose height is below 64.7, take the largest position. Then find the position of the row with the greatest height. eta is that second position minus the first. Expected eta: -12.5 mm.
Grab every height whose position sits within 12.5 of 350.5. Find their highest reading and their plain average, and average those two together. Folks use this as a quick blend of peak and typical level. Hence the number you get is 66.3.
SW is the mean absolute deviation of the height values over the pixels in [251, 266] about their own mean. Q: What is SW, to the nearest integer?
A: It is 1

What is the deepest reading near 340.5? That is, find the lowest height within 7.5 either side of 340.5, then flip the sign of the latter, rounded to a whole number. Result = -61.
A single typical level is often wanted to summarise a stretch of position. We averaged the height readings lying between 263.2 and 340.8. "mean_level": 59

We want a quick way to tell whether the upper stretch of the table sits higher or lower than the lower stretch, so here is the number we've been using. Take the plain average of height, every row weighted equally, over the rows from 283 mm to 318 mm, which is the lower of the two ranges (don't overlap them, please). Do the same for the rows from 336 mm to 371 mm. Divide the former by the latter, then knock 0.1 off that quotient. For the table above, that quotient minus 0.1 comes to 0.72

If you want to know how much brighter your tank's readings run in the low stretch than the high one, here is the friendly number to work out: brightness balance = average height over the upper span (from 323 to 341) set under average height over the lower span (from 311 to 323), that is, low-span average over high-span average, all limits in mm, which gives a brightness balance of 0.94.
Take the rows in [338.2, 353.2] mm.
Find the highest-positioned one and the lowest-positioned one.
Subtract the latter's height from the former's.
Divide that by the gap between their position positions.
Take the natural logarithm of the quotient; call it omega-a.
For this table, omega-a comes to -1.2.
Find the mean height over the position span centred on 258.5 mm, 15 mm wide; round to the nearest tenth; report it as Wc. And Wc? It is 64.3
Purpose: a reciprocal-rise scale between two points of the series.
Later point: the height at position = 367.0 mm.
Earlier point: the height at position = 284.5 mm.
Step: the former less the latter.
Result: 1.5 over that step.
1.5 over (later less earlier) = 0.4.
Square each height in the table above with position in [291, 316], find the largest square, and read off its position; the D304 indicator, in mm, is 314.5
